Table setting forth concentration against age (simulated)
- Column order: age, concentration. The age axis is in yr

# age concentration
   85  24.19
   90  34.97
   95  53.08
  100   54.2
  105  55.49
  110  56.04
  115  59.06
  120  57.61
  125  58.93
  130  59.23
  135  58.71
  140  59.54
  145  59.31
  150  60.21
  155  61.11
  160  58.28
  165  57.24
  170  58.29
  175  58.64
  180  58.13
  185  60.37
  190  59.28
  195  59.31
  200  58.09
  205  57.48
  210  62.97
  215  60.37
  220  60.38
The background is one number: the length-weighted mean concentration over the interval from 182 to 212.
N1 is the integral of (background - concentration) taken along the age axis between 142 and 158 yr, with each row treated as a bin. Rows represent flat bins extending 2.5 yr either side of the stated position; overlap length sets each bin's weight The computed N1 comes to -10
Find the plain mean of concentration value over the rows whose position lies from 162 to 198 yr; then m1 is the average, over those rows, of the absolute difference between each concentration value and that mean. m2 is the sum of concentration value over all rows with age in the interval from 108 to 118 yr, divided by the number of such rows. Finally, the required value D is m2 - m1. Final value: 56.8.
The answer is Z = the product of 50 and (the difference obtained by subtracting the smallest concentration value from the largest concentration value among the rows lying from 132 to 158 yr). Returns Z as 120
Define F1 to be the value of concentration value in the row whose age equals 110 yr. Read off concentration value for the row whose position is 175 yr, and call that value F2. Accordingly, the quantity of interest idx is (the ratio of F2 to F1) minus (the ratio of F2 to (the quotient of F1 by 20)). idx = -19.9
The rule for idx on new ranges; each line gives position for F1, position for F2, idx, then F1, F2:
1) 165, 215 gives -20.0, 57.24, 60.37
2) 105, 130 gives -20.3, 55.49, 59.23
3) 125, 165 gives -18.5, 58.93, 57.24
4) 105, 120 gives -19.7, 55.49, 57.61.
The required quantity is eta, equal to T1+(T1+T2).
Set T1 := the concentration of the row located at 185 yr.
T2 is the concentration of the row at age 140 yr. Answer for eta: 180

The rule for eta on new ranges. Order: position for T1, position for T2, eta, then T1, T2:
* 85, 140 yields 108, 24.19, 59.54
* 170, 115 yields 176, 58.29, 59.06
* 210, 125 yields 185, 62.97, 58.93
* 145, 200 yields 177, 59.31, 58.09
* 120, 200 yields 173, 57.61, 58.09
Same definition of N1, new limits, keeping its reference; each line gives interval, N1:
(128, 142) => 5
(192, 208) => 17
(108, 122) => 26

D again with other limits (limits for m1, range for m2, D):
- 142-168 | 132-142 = 57.9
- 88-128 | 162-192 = 53.8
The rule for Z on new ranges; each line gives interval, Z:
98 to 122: 243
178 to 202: 114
